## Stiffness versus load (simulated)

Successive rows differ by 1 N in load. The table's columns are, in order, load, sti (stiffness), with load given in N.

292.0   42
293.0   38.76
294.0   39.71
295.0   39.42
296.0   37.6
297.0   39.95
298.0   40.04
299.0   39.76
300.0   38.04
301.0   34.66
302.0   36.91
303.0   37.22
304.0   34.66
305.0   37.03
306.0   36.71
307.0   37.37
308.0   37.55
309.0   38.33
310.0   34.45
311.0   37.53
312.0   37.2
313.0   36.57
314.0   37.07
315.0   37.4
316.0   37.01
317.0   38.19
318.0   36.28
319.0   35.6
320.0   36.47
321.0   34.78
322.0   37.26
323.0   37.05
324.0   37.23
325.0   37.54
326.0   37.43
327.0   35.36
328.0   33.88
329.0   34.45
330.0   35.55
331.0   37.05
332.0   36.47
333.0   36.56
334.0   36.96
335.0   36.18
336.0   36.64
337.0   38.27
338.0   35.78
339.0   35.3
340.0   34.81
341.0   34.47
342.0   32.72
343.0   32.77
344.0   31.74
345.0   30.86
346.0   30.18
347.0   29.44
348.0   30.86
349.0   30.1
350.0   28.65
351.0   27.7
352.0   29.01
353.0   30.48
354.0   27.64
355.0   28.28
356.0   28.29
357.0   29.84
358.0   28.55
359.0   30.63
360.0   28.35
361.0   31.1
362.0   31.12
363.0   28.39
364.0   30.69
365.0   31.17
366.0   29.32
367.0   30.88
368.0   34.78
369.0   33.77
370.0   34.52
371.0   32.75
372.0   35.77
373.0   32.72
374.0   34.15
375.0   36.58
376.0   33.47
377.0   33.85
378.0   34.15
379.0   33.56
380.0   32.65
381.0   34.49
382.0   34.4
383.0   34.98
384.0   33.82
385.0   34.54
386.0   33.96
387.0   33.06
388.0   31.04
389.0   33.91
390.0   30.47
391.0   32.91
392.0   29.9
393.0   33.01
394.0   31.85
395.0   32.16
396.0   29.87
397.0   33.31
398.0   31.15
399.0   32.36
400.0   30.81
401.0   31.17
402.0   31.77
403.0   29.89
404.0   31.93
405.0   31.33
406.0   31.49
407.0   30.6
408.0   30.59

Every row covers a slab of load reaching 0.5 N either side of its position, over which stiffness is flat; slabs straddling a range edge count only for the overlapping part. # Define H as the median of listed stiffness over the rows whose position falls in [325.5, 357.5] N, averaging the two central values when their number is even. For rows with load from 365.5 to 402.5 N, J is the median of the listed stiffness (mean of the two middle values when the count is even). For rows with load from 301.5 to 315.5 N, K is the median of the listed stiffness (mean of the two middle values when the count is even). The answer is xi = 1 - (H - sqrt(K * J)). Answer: 3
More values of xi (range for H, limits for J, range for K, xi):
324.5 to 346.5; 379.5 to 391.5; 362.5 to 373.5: -1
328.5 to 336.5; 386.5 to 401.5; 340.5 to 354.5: -4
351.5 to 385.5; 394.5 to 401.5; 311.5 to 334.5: 2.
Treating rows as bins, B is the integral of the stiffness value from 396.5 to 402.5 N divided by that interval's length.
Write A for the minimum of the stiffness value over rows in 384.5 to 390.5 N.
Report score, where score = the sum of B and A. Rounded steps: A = 30.47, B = 31.8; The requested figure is 62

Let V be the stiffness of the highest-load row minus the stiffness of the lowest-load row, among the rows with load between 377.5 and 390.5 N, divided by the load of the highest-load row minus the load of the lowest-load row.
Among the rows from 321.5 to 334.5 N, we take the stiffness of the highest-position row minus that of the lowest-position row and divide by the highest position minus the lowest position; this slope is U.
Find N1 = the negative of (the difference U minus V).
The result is -0.3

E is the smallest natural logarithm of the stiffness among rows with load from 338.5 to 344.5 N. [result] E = 3.46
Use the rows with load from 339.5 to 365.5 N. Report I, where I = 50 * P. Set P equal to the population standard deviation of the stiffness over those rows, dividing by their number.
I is 94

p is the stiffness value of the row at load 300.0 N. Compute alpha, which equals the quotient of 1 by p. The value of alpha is 0.026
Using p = 38.04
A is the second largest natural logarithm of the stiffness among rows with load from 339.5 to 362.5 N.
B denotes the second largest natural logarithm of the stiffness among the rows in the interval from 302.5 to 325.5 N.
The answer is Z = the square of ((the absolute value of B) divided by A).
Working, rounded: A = 3.54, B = 3.64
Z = 1.06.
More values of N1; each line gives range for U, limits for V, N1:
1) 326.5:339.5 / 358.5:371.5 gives 0.2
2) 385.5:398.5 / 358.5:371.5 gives 0.4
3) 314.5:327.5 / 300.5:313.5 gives 0.3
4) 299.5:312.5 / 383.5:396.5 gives -0.3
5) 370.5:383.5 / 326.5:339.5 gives -0.2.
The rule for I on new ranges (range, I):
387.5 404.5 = 60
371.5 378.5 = 62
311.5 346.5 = 99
